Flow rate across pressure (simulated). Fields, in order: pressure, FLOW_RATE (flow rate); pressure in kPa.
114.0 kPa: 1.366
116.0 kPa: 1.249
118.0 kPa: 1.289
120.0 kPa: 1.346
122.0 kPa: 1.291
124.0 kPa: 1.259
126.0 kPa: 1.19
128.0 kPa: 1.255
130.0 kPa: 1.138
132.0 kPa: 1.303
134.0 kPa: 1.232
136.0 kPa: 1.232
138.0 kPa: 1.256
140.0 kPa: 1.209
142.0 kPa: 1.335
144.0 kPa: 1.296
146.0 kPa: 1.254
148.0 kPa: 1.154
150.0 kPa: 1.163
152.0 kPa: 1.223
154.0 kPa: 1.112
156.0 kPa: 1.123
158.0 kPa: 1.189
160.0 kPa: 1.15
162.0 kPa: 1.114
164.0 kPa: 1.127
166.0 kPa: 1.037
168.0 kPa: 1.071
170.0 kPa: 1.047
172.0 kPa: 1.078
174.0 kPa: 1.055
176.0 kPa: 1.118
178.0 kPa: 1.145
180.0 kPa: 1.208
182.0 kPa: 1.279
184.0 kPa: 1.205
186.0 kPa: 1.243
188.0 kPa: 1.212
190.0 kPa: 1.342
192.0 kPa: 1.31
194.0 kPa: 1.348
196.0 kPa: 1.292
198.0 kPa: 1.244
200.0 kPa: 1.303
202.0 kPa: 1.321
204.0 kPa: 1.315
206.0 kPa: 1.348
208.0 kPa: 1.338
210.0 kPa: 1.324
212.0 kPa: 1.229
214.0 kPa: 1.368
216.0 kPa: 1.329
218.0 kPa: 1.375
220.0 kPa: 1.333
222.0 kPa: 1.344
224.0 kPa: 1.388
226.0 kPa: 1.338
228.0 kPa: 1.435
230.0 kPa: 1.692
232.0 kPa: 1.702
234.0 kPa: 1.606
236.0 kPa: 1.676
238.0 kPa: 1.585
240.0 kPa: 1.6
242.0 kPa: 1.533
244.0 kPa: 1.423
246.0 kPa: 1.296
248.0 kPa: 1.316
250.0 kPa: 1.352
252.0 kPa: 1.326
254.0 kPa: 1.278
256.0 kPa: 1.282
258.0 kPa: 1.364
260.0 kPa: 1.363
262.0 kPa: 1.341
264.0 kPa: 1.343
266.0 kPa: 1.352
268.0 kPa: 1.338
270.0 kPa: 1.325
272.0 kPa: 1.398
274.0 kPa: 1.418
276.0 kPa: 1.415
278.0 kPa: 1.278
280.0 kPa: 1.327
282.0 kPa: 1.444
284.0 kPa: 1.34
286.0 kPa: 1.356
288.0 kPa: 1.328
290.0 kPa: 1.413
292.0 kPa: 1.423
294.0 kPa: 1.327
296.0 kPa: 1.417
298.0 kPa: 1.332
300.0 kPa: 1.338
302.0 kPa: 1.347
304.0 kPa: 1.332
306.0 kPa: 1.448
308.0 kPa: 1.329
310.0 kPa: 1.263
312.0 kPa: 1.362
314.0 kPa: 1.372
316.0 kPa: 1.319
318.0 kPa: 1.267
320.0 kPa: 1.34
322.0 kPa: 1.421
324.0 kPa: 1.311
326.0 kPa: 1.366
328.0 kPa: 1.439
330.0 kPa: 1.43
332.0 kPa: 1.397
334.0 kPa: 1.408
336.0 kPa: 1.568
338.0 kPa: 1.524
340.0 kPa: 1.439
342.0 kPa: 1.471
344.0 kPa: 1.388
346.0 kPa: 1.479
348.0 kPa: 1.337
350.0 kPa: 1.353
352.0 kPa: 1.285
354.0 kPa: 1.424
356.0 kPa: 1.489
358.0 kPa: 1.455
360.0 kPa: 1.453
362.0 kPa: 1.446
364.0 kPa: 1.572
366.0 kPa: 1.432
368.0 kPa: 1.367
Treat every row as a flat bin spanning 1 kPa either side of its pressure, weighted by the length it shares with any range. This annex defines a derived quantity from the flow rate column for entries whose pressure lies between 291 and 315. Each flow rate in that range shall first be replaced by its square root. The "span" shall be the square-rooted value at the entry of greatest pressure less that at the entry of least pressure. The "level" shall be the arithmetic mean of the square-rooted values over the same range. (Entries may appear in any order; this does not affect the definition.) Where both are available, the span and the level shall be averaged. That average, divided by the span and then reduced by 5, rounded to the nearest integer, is -32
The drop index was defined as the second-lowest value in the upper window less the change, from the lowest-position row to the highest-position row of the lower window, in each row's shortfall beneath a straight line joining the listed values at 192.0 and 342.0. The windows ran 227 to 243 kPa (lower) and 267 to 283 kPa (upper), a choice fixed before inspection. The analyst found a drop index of 1.41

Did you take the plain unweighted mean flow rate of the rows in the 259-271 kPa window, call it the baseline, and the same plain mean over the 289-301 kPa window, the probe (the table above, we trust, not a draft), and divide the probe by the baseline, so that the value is 1.02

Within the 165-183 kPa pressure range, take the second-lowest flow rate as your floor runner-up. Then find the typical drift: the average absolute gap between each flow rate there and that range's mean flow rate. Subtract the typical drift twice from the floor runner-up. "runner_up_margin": 0.92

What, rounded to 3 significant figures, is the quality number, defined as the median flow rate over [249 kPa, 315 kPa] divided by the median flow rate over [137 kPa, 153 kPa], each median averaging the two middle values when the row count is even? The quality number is 1.08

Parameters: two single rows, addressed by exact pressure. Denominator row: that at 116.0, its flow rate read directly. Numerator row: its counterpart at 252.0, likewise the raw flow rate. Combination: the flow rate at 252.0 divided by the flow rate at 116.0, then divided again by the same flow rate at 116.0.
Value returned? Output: 0.85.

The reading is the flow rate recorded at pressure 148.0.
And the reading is 1.154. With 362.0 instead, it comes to 1.446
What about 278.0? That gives 1.278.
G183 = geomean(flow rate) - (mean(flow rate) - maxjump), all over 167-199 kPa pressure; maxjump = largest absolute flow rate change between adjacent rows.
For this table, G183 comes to 0.126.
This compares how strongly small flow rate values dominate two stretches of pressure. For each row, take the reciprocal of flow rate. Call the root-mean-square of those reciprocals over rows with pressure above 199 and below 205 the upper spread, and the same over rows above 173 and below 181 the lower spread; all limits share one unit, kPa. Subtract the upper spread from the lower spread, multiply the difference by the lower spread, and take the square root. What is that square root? 0.33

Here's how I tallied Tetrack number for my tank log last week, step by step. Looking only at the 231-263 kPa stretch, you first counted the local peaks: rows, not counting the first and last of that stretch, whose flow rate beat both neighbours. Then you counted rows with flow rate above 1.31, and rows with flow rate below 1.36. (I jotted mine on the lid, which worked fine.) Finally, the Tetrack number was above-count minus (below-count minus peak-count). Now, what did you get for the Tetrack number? 10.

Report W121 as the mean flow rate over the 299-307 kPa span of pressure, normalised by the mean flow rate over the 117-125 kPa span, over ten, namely 0.105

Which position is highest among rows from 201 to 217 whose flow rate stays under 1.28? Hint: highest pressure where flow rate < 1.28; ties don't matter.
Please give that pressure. 212.0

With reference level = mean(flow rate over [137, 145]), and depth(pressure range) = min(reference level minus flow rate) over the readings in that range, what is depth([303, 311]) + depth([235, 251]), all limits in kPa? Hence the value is -0.576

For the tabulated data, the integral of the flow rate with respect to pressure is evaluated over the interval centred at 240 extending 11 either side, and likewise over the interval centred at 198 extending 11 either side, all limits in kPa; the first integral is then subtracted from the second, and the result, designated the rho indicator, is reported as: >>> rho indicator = -4.8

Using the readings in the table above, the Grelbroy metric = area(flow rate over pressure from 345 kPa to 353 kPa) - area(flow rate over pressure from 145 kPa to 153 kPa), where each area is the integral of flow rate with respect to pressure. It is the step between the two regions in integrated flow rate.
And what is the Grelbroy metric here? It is 1.3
